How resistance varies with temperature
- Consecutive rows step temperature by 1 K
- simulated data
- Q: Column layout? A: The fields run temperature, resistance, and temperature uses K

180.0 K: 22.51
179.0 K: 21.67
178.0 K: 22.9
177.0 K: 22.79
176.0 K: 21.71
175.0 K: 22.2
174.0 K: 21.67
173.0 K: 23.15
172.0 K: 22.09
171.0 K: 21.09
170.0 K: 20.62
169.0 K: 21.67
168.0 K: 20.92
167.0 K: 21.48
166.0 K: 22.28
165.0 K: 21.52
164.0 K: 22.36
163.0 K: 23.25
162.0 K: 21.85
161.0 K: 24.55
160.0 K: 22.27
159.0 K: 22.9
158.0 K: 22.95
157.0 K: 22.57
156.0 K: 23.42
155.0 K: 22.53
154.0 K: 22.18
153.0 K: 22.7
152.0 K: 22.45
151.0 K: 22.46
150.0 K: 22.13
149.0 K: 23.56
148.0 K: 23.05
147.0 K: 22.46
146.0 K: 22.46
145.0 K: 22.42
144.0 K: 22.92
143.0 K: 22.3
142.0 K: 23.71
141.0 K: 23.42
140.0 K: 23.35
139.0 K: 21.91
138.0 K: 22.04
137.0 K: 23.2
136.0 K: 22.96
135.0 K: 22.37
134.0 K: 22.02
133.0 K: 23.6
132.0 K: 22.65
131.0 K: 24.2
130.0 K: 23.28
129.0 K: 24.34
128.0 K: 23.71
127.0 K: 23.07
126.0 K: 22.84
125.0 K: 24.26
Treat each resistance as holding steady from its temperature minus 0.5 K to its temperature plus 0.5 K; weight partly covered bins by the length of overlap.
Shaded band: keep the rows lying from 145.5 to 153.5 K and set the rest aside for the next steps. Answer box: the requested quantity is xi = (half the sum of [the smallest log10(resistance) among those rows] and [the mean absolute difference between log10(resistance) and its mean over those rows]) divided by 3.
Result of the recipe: 0.225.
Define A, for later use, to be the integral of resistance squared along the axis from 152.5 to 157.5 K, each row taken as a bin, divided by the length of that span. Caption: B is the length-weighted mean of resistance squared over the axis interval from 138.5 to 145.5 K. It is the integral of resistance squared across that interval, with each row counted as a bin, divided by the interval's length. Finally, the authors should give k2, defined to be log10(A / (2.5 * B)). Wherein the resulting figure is -0.405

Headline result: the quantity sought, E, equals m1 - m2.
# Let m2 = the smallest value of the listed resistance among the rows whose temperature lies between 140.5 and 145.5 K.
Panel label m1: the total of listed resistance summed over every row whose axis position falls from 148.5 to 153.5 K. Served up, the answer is 91.0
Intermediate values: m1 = 113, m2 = 22.3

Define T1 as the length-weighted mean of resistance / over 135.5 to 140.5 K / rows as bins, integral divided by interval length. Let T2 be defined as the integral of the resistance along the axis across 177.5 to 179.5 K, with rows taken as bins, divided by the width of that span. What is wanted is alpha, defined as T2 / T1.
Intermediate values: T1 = 22.7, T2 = 22.3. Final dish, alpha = 0.98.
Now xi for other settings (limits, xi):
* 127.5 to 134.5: 0.226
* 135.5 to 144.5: 0.225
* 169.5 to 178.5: 0.221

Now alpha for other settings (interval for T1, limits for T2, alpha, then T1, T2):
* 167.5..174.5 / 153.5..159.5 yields 1.05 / 21.6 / 22.8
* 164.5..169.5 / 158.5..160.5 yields 1.05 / 21.6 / 22.6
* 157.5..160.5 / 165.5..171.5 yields 0.94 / 22.7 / 21.3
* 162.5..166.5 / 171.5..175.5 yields 1.00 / 22.4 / 22.3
